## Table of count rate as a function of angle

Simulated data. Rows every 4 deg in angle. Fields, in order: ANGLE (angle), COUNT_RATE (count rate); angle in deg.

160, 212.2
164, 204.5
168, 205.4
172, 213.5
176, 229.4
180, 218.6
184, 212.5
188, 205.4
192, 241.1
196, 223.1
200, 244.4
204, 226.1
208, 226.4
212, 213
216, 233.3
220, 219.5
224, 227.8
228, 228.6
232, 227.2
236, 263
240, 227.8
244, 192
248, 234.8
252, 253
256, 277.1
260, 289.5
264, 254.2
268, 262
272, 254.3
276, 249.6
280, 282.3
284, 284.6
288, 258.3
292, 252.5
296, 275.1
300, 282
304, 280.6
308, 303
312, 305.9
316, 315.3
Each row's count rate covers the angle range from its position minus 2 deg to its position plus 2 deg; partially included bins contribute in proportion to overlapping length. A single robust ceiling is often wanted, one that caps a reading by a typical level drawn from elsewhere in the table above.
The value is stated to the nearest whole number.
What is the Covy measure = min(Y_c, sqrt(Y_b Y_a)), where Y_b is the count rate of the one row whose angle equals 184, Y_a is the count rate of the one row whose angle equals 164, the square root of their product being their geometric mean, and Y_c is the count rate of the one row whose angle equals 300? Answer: 208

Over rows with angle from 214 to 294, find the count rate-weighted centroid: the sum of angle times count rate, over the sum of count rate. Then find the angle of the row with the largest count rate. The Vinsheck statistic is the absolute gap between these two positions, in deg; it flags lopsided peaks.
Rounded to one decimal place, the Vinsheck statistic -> 4.6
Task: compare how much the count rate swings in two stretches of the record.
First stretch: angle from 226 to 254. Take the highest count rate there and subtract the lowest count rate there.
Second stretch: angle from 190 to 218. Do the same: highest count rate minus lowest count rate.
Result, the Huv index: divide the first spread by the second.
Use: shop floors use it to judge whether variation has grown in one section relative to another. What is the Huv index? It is 2.26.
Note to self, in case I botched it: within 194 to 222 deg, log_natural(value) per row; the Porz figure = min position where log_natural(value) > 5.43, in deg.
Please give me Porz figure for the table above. 200 deg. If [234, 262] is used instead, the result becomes 236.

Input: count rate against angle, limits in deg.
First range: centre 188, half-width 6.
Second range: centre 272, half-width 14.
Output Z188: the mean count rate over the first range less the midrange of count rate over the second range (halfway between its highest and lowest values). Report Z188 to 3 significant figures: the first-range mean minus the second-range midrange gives -49.9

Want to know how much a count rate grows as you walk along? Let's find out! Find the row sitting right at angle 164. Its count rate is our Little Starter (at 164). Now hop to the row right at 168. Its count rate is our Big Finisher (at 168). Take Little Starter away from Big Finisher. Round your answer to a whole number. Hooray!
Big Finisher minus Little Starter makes 1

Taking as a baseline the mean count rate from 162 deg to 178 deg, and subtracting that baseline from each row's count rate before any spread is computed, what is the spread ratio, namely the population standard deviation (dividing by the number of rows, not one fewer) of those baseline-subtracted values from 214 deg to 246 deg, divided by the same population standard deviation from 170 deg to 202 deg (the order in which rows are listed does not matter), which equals 1.4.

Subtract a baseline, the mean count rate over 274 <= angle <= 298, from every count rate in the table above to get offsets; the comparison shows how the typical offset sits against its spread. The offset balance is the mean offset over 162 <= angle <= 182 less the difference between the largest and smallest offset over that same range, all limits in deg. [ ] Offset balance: -78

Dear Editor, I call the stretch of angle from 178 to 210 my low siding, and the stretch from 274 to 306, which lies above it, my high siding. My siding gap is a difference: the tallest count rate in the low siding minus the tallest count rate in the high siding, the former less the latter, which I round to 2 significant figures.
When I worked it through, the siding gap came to -40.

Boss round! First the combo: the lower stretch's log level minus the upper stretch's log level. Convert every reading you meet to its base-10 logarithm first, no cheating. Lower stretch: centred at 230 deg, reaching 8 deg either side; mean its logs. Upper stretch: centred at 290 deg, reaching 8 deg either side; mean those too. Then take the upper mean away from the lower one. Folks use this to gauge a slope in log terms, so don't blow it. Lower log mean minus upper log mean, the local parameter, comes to -0.054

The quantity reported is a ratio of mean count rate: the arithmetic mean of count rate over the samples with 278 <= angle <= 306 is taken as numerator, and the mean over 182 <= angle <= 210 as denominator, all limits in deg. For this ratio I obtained 1.21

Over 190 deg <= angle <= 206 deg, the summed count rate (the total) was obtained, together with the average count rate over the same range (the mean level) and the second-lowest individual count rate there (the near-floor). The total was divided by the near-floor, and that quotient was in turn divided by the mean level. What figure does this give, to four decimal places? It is 0.0177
